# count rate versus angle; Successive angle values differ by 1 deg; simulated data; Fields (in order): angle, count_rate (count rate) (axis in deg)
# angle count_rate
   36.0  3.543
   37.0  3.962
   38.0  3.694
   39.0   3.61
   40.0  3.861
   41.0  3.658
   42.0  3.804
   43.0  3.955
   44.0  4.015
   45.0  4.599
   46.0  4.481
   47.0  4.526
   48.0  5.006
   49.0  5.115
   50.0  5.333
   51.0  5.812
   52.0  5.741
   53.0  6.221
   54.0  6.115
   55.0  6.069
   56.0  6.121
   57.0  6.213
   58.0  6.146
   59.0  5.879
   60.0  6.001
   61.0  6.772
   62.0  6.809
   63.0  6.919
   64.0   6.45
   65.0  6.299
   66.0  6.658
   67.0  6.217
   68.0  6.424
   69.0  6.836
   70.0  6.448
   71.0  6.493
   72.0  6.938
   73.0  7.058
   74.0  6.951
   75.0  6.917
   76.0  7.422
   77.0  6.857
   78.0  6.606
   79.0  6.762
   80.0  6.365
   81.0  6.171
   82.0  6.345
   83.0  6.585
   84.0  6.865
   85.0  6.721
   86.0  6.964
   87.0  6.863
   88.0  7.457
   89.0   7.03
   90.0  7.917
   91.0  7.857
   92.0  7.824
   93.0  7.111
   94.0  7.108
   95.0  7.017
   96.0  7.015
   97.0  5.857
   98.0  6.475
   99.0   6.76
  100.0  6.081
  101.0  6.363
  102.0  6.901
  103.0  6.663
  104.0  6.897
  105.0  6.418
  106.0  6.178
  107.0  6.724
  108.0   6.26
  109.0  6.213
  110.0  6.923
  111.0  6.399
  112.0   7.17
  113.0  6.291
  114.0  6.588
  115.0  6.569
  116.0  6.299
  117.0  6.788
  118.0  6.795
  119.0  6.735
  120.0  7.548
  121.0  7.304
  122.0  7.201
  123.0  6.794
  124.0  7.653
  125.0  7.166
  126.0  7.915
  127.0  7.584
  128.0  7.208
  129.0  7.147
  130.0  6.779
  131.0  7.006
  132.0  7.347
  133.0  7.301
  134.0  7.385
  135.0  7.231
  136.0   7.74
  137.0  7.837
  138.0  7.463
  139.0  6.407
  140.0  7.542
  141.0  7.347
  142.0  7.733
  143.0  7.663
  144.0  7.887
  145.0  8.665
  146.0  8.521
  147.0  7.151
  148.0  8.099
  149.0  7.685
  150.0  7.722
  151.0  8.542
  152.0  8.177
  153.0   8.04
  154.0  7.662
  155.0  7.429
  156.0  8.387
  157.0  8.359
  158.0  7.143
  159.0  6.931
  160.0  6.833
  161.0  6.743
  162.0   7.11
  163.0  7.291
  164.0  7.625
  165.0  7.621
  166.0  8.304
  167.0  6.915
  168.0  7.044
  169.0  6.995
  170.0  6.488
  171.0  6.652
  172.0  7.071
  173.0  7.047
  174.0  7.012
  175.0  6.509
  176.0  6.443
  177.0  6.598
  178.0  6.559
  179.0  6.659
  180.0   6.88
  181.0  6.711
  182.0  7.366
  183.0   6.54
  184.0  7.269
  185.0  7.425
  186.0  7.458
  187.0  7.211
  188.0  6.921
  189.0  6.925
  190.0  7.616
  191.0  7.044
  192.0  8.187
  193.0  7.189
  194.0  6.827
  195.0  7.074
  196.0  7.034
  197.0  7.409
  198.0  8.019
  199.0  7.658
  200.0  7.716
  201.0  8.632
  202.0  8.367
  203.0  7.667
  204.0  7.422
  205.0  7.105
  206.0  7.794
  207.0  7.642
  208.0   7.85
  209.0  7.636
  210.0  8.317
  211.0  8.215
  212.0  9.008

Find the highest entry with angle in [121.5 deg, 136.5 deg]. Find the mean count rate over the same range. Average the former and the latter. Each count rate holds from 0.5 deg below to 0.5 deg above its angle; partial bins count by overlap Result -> 7.6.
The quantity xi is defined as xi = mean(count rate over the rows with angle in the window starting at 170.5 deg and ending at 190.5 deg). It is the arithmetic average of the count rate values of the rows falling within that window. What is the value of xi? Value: 6.94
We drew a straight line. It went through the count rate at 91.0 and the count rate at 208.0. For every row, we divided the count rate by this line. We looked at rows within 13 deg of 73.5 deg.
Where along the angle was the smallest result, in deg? 81.0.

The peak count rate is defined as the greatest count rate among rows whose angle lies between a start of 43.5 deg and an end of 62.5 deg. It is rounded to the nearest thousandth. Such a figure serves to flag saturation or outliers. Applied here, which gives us 6.809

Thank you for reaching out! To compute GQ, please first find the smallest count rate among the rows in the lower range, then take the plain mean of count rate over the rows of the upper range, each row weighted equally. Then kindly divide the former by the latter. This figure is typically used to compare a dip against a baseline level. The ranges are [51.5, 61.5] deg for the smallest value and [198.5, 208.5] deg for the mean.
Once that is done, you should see 0.74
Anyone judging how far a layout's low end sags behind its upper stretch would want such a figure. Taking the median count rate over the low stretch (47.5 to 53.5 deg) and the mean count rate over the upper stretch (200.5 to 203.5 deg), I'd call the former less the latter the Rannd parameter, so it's -2.7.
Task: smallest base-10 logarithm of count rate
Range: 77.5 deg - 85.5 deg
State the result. 0.790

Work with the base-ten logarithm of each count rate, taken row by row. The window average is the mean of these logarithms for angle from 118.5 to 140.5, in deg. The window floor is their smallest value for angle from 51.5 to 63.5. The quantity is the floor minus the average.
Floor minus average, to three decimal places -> -0.103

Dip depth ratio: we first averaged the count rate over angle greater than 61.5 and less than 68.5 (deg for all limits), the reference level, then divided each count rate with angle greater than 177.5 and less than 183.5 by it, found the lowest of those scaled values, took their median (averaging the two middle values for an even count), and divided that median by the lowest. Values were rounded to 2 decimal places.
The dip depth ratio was 1.02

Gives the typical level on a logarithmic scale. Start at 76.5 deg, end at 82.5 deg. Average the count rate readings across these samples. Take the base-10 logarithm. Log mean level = 0.814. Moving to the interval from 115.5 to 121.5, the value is 0.840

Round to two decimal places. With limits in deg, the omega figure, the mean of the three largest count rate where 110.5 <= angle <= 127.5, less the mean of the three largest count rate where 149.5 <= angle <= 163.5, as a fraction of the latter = -0.08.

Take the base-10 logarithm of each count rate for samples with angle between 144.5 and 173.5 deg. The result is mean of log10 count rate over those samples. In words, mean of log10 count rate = 0.88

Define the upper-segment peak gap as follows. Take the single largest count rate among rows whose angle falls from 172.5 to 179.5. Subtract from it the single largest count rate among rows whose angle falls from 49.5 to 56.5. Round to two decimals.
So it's 0.83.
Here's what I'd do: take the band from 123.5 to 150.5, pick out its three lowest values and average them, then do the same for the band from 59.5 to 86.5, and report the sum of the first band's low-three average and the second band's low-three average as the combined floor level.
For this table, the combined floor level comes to 12.9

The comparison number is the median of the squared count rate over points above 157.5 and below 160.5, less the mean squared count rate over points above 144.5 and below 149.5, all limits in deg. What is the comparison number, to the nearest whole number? -17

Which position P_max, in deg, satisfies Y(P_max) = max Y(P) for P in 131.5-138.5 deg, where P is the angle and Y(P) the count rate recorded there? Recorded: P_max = 137.0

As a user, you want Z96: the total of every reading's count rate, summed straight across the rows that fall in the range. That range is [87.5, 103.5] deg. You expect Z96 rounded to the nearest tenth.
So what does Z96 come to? 111.4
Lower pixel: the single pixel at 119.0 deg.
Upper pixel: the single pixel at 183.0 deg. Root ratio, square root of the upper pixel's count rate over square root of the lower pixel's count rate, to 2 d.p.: 0.99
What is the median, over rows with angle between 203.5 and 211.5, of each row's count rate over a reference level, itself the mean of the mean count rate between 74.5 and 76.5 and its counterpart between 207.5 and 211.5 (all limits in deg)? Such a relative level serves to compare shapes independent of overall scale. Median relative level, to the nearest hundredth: 1.02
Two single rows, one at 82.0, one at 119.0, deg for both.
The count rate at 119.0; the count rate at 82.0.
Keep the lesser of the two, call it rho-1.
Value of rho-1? 6.3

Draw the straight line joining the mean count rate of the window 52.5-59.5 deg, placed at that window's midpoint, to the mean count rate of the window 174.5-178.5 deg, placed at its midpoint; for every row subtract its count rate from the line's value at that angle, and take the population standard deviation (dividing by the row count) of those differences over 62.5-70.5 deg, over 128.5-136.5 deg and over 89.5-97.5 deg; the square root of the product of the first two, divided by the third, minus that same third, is -0.26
